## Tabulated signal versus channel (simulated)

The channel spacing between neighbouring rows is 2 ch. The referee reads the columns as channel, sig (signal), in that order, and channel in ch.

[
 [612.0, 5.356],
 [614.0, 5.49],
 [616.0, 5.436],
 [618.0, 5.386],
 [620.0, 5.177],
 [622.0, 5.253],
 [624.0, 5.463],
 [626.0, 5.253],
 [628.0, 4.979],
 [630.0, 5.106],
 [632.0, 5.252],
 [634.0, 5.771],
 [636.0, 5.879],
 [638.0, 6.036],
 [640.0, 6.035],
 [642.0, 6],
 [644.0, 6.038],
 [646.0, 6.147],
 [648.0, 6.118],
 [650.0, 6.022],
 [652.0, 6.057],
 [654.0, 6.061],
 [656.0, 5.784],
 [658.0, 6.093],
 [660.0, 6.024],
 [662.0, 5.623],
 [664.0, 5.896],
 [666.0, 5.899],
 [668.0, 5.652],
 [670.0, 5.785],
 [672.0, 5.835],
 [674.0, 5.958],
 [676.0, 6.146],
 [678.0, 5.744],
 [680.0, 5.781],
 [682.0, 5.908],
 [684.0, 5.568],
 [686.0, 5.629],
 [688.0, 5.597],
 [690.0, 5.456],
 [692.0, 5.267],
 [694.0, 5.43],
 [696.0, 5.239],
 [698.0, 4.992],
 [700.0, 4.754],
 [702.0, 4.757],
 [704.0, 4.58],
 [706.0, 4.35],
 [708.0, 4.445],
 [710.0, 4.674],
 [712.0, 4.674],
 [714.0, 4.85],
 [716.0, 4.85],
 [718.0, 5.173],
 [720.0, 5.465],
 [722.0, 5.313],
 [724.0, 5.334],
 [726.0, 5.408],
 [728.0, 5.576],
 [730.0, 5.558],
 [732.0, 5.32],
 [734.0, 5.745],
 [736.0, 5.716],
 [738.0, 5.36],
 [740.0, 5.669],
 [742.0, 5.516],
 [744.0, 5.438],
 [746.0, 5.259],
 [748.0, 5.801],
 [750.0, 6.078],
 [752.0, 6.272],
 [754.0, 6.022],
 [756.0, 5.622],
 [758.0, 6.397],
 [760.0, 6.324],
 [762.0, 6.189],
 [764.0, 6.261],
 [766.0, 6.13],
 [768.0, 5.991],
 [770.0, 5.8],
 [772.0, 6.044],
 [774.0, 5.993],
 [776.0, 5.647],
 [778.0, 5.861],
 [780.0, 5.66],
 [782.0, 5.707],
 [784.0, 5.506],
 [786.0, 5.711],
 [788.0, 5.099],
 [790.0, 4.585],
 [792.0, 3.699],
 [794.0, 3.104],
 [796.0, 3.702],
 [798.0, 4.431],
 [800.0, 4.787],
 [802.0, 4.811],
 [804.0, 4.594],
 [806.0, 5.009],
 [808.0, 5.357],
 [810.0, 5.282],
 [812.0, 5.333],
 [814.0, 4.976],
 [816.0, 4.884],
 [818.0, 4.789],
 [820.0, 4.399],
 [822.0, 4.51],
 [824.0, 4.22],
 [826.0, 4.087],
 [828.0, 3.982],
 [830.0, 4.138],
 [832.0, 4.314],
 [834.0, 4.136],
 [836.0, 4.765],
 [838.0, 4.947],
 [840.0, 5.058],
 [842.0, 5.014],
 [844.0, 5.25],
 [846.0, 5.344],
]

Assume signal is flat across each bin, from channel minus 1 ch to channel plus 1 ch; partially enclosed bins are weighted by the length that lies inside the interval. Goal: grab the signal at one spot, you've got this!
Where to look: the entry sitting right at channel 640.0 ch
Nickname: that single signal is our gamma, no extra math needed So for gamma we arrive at 6.035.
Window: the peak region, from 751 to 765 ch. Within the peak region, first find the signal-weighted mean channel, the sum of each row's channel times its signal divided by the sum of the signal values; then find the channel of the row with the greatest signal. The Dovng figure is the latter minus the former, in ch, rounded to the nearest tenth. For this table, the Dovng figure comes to 0.0 ch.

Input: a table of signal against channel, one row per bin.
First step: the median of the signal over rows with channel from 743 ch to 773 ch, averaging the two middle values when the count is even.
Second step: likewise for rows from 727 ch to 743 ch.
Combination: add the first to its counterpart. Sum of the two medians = 11.6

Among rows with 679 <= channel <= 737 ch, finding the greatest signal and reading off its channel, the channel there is 682.0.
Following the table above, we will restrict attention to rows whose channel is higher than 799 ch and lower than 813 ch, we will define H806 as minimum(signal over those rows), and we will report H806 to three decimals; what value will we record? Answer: 4.594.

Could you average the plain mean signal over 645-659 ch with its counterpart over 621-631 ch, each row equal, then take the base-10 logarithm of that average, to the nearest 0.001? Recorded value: 0.750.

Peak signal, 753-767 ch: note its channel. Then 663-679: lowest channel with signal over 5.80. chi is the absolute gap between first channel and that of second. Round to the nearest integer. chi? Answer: 94 ch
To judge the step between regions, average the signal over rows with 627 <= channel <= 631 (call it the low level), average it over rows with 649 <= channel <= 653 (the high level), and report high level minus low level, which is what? 1.0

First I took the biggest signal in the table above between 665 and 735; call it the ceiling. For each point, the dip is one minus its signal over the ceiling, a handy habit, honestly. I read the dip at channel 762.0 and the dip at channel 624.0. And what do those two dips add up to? 0.10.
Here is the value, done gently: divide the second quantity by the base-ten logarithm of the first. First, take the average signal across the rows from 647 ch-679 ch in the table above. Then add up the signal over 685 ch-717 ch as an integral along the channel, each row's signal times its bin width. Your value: 206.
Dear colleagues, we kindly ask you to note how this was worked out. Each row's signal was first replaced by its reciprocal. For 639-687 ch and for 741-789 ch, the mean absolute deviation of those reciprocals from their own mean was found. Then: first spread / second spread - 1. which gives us -0.48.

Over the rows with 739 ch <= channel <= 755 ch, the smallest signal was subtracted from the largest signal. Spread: 1.0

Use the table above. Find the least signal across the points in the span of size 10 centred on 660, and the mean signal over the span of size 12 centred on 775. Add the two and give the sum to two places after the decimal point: 11.46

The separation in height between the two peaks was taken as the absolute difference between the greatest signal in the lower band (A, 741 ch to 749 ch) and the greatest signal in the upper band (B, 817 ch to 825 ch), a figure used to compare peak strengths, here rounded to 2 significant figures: 1.0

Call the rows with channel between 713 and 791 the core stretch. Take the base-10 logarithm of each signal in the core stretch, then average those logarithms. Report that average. 0.75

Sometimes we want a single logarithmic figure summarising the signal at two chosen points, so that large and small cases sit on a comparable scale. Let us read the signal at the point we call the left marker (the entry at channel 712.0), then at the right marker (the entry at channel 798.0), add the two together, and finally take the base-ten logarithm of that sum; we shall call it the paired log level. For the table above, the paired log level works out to 0.96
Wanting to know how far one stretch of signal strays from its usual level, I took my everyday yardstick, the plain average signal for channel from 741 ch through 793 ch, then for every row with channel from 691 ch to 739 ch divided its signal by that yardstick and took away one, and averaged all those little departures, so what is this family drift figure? -0.10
